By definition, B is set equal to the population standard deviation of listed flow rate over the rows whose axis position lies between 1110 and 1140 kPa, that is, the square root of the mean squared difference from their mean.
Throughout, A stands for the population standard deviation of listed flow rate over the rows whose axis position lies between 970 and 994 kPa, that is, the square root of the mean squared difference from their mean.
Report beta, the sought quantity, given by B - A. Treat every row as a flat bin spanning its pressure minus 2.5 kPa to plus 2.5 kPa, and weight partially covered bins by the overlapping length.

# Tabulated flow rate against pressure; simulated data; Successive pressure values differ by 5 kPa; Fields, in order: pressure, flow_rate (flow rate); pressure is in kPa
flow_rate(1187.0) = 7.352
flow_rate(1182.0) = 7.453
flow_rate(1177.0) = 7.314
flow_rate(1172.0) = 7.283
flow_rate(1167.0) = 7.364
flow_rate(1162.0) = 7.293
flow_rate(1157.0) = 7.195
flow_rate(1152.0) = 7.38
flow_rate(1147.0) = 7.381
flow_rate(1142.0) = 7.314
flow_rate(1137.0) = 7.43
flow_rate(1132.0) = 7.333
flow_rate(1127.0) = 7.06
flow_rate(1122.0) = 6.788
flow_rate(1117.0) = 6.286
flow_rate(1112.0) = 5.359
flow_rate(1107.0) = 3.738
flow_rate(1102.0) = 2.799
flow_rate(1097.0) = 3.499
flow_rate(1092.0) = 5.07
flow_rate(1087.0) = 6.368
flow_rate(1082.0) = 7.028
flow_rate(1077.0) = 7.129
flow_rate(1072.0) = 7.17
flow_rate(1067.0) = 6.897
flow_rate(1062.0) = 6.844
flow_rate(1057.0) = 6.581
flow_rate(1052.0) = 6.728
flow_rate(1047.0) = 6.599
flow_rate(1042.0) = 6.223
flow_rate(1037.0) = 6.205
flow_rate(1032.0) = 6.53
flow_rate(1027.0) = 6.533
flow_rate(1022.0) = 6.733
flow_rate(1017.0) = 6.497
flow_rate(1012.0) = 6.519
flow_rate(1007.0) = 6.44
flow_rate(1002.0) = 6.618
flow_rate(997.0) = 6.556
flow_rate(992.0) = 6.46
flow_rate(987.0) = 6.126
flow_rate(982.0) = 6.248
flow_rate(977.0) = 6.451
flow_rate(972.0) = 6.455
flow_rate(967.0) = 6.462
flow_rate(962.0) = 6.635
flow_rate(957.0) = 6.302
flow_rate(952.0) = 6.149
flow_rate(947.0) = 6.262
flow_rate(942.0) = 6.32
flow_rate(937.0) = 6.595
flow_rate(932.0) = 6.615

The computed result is 0.6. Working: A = 0.14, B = 0.71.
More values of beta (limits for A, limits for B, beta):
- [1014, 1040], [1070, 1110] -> 1.5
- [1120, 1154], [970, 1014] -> -0.1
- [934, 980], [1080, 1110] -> 1.4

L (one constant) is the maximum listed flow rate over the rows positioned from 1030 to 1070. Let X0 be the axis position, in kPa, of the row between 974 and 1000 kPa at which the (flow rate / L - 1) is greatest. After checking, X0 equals 997.0 kPa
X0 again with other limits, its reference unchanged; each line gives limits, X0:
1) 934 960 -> 937.0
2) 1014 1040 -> 1022.0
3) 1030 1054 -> 1052.0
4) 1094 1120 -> 1117.0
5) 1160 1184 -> 1182.0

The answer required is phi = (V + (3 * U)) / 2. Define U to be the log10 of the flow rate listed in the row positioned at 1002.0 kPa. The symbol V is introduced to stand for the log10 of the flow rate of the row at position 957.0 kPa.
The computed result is 1.63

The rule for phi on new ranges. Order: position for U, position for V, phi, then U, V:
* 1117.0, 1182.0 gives 1.63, 0.798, 0.872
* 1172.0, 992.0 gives 1.70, 0.862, 0.810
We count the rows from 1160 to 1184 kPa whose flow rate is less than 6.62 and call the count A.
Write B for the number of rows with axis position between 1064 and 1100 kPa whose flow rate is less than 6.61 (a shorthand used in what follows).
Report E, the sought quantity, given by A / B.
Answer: 0.0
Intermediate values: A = 0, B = 3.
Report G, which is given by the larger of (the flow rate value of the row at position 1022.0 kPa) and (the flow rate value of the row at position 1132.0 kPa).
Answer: 7.3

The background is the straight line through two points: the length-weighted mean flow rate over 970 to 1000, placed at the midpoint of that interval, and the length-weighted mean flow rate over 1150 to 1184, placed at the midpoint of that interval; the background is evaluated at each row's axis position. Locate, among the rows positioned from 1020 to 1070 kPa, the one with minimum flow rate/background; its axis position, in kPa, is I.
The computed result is 1042.0 kPa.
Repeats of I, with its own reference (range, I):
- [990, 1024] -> 1007.0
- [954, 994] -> 987.0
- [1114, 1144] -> 1117.0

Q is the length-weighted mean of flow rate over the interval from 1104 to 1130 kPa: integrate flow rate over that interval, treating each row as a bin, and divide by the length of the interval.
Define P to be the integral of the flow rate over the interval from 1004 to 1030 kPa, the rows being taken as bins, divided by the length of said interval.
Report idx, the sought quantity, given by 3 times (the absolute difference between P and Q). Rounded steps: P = 6.5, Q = 5.82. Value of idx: 2.2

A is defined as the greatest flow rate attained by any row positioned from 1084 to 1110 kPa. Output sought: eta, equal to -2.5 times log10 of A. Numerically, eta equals -2.01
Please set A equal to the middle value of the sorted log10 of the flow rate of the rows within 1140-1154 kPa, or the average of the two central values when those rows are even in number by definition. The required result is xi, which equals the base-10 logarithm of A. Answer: -0.0615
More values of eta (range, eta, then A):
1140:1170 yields -2.17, 7.381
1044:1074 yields -2.14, 7.17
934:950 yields -2.05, 6.595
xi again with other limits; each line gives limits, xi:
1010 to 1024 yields -0.0893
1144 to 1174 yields -0.0630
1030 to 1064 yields -0.0871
